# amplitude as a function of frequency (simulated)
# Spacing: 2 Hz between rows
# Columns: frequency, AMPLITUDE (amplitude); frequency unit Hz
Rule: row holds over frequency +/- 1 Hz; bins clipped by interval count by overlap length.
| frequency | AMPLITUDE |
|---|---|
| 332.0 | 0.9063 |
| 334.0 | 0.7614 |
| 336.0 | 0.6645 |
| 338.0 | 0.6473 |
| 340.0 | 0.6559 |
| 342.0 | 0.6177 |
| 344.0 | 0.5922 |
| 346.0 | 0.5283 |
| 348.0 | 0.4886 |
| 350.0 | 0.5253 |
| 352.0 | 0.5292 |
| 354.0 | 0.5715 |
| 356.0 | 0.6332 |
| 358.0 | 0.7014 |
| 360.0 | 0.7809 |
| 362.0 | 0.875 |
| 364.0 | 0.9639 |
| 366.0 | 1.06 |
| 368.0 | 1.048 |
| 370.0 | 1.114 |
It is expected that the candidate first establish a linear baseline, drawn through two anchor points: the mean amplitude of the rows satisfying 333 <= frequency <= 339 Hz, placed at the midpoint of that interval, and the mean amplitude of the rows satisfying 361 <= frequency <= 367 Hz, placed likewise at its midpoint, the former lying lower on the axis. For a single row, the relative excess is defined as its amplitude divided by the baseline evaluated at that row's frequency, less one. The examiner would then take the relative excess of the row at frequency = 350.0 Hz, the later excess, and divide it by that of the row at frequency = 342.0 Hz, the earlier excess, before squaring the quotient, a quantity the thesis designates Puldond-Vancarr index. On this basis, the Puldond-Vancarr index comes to 4.3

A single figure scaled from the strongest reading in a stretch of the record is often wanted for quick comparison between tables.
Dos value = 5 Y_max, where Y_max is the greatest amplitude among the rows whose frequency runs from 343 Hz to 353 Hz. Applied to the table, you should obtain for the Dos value 3.0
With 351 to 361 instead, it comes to 3.9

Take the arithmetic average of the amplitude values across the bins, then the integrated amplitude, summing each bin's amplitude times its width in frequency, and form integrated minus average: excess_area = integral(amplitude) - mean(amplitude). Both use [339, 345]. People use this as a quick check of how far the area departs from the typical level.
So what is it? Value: 3.1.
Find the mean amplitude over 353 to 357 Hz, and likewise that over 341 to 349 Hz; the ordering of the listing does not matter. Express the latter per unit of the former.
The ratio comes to 0.92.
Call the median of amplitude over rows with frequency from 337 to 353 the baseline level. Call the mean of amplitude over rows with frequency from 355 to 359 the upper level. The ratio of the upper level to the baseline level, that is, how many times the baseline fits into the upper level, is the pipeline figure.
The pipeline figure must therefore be 1.2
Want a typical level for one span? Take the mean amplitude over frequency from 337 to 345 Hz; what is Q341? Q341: 0.63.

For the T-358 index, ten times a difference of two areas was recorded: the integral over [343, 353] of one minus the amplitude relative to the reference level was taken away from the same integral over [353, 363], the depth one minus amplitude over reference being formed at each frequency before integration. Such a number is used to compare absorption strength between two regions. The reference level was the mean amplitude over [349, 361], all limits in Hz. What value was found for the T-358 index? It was -29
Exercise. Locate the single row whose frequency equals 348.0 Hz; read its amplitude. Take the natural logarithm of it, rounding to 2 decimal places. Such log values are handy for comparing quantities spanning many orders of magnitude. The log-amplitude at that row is -0.72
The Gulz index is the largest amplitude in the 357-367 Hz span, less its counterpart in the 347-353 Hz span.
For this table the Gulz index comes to 0.53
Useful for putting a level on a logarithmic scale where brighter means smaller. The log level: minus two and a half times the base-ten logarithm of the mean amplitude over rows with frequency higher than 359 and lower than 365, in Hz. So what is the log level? 0.15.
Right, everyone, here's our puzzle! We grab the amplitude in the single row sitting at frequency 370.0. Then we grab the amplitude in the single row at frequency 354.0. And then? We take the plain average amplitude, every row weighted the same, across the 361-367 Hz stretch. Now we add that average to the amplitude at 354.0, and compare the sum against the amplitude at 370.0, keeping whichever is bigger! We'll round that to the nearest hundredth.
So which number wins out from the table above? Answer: 1.54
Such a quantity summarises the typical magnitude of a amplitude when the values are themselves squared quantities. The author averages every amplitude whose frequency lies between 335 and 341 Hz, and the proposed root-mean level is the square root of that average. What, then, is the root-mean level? 0.810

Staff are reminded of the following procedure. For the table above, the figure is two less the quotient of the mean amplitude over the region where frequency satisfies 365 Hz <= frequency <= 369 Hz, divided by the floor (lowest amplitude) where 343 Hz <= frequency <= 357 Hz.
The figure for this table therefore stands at -0.16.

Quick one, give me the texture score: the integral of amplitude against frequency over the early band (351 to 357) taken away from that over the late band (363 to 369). 2.7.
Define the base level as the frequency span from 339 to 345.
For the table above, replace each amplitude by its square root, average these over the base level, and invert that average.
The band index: 1.27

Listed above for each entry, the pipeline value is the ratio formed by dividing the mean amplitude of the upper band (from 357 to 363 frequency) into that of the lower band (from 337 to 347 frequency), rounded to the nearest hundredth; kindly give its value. 0.77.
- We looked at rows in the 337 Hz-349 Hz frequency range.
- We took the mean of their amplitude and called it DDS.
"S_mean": 0.59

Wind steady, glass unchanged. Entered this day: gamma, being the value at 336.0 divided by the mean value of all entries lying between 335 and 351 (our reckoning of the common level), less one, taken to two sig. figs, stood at 0.13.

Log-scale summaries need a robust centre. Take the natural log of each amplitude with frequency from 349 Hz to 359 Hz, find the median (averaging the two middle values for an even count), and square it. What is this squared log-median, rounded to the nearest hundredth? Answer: 0.31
